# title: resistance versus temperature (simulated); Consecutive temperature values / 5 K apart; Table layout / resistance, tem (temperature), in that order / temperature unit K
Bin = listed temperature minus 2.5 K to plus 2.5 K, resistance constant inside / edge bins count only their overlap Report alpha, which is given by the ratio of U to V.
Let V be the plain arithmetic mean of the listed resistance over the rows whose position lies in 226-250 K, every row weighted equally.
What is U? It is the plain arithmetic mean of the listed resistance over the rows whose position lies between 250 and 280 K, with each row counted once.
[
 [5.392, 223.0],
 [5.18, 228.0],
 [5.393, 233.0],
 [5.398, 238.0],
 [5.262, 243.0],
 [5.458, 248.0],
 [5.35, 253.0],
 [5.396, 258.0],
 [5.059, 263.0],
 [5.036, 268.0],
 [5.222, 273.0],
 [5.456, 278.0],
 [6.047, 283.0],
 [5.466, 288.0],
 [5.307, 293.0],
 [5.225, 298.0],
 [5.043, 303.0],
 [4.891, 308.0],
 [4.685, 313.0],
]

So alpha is 0.98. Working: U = 5.25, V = 5.34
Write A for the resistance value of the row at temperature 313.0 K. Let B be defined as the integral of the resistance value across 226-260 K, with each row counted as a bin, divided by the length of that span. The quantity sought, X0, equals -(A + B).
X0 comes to -10.0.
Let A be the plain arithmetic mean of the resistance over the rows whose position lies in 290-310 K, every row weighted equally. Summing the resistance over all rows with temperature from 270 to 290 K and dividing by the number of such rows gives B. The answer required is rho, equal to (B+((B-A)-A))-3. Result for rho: -2.14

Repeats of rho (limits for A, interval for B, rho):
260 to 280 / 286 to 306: -2.87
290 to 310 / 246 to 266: -2.60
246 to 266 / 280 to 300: -2.61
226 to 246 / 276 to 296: -2.48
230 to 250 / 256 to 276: -3.40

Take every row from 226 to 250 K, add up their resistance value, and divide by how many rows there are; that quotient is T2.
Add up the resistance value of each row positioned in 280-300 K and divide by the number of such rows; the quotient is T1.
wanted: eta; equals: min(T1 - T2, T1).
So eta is 0.17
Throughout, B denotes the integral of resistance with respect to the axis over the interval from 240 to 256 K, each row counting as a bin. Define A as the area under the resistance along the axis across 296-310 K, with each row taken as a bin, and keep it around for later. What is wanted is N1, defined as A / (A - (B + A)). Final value -0.82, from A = 71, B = 86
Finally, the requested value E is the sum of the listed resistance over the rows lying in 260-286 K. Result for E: 26.8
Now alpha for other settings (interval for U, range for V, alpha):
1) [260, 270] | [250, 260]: 0.94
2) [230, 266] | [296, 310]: 1.05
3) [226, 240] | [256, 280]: 1.02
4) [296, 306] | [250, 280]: 0.98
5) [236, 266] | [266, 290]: 0.98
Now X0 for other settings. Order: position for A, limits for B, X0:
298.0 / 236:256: -10.6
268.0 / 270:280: -10.4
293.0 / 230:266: -10.6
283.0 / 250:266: -11.3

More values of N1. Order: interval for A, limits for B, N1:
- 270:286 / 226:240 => -1.19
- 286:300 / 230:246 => -0.87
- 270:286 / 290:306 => -1.07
